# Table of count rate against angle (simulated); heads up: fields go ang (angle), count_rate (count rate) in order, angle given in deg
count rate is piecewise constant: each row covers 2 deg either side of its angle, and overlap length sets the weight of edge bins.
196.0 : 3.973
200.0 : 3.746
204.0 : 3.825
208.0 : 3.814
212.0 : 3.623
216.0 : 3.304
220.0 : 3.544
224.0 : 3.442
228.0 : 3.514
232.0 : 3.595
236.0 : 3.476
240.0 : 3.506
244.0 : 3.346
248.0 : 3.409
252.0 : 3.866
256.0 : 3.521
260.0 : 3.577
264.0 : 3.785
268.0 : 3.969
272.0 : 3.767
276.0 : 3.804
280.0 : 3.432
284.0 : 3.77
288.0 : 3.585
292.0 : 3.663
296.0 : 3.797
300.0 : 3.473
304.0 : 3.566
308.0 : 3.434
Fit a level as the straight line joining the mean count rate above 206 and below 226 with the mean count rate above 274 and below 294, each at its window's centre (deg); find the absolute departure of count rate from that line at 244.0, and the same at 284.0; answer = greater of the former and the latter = 0.24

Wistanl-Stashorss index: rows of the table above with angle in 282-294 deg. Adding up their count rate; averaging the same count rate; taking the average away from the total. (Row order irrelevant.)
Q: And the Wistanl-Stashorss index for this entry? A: 7.3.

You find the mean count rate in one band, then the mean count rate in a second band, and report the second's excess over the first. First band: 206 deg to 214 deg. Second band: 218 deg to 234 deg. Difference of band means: -0.19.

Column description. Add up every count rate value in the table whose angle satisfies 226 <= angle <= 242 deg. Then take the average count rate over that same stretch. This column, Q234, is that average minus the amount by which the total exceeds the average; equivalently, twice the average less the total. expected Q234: -7.0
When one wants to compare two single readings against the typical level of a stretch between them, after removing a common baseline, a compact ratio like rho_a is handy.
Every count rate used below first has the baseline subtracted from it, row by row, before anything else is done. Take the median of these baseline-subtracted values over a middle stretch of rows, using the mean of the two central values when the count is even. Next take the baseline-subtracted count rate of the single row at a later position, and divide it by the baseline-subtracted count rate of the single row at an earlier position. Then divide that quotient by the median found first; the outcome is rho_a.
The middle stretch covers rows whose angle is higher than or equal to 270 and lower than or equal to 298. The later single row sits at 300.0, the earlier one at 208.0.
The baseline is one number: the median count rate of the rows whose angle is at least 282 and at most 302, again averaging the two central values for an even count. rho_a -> -12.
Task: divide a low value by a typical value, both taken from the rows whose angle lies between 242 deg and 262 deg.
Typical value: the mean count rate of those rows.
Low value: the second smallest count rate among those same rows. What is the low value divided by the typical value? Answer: 0.96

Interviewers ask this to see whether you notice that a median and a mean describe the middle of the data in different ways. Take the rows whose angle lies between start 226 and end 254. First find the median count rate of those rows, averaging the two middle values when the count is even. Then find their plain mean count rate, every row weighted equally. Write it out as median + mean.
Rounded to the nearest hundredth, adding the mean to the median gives 7.04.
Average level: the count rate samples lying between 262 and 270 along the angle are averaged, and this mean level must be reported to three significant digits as 3.88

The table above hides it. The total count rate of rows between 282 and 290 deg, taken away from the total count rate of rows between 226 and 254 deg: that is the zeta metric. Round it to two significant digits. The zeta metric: 17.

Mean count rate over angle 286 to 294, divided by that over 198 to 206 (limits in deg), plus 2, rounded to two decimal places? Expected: 2.96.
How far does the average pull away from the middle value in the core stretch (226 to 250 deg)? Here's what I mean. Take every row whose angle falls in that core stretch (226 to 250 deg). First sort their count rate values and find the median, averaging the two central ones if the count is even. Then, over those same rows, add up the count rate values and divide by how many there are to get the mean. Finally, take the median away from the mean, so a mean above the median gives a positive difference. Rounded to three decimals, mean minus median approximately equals -0.017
